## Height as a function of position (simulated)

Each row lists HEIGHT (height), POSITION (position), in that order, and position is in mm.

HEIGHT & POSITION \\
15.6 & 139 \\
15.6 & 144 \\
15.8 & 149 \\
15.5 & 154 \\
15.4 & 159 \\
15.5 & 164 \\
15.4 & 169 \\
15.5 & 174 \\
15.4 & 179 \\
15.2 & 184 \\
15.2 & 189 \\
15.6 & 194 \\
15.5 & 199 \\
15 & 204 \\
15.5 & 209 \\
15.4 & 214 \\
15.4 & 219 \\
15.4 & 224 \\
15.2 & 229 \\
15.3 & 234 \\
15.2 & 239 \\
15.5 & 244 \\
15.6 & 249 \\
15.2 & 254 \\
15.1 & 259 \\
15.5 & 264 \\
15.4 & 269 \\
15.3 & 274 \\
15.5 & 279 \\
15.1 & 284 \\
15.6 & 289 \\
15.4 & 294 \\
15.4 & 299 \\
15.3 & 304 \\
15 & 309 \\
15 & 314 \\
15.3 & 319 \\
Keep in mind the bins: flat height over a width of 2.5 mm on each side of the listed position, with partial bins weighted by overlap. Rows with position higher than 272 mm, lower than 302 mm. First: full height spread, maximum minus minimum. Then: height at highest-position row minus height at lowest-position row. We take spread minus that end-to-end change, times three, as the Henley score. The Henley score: 1.2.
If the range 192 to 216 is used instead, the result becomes 2.4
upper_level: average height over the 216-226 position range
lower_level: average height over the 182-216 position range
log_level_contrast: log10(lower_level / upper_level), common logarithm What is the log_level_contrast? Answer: -0.0016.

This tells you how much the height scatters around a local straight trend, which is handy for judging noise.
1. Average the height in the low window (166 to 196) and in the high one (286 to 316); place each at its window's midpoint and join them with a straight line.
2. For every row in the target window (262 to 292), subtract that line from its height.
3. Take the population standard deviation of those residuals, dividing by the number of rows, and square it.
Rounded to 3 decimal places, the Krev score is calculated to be 0.027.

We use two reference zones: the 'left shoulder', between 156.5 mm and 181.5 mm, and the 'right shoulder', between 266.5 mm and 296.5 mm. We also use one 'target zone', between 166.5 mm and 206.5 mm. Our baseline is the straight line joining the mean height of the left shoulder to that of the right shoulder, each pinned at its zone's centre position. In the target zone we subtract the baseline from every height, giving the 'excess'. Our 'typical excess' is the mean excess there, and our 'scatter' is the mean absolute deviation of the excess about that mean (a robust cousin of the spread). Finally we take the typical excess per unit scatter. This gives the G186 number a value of -0.506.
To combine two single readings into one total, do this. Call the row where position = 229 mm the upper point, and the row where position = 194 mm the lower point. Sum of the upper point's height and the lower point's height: 30.8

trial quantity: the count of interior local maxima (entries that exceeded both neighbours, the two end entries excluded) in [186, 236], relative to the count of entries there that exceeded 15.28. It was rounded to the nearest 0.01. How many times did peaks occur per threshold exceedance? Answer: 0.29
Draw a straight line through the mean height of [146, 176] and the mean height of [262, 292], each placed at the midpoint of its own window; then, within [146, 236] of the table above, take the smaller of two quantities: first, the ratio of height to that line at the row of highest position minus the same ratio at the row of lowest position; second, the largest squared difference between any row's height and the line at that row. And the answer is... -0.027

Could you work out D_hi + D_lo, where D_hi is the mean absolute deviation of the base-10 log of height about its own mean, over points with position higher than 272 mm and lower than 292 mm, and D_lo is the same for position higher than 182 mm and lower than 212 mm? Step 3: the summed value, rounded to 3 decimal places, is 0.011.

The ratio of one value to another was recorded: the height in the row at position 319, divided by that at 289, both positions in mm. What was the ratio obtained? 0.981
